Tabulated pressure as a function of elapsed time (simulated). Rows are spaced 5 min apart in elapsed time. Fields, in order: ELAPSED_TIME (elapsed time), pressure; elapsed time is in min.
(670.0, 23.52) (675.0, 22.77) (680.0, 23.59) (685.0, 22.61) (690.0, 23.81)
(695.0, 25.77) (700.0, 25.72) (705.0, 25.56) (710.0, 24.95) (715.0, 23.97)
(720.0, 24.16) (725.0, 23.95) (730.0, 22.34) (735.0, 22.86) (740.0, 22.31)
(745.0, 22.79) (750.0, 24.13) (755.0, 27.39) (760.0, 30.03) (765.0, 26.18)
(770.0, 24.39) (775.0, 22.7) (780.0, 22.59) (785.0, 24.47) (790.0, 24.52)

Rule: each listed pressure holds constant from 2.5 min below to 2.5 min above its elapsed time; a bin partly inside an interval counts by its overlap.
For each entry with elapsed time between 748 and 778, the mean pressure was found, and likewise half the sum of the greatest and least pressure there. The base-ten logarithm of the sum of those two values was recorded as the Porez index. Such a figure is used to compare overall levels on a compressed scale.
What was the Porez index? 1.72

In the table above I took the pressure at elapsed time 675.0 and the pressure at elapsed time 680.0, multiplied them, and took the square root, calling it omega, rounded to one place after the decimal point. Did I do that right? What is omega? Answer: 23.2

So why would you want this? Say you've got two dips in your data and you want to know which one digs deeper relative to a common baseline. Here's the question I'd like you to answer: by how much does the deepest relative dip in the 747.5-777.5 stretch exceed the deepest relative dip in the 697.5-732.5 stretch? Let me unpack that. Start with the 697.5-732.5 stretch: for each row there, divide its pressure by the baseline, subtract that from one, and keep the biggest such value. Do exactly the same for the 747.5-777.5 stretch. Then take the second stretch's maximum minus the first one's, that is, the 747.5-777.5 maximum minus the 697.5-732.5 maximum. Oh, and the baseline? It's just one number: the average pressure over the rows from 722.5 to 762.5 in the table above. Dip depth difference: -0.015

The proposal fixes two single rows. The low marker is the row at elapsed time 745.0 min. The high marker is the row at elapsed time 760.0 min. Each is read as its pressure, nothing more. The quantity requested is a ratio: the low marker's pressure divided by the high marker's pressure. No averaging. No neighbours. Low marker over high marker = 0.76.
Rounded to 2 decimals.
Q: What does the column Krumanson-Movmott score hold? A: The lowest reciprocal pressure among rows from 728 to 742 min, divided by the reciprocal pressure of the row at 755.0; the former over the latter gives 1.20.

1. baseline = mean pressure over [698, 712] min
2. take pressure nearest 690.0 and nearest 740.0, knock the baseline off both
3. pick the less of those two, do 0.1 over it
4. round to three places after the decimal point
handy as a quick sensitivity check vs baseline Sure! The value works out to -0.032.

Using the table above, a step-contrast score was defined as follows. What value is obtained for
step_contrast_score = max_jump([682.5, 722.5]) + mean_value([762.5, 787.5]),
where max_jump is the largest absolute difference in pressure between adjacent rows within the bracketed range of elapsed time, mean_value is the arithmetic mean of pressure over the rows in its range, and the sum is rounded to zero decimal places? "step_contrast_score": 26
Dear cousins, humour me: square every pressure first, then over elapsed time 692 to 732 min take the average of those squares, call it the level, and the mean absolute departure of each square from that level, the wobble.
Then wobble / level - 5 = -4.923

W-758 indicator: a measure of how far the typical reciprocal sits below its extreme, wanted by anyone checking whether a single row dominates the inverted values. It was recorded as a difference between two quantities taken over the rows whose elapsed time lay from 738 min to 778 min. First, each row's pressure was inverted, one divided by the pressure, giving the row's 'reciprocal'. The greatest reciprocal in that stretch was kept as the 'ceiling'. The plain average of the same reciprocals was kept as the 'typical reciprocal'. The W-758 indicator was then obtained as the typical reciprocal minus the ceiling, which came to -0.0044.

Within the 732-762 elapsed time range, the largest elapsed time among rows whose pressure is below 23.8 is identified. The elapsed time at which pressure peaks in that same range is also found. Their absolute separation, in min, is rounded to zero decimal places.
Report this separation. 15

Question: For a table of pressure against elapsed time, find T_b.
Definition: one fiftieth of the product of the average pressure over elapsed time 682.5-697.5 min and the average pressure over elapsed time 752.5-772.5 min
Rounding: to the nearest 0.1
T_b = 13.0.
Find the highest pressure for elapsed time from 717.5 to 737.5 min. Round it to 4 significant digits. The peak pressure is 24.16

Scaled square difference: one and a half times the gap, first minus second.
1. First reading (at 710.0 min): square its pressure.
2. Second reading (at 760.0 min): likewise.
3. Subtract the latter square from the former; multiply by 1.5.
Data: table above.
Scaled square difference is -419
